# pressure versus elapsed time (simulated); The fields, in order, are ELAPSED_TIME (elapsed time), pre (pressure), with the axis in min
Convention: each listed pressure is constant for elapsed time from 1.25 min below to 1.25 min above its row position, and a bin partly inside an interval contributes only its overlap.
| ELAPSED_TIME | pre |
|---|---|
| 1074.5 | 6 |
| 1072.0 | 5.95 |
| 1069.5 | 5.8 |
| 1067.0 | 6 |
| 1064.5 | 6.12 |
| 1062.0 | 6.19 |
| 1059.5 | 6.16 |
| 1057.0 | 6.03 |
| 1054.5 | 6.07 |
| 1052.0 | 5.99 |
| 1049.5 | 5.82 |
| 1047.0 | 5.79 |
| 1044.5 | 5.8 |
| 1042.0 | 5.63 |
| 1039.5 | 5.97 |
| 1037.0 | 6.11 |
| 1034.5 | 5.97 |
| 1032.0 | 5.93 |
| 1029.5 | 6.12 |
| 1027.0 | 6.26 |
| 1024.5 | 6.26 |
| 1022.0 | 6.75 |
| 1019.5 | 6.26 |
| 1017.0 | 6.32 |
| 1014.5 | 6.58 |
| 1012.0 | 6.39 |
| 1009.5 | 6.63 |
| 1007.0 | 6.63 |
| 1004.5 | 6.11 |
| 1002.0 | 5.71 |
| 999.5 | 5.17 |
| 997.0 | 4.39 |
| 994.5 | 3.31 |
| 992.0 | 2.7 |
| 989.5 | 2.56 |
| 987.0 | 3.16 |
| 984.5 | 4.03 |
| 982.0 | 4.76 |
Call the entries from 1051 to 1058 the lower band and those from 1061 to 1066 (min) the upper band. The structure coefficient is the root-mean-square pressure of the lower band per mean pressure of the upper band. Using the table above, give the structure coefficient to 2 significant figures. 0.98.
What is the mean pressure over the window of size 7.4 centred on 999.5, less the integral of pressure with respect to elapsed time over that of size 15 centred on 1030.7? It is -87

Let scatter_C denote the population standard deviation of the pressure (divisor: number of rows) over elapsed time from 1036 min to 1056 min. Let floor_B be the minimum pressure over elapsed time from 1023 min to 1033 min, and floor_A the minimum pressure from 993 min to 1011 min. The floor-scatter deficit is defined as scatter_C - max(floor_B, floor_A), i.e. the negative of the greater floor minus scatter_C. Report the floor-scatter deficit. -5.8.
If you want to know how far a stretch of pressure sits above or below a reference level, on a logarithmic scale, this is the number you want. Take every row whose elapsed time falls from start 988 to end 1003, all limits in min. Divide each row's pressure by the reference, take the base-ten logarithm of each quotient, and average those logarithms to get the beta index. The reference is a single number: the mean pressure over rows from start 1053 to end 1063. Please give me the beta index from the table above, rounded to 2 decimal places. -0.21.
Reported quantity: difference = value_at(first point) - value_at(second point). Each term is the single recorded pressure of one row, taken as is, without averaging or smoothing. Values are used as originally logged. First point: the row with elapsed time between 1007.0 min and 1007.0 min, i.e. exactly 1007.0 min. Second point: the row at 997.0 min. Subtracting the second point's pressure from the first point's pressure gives 2.2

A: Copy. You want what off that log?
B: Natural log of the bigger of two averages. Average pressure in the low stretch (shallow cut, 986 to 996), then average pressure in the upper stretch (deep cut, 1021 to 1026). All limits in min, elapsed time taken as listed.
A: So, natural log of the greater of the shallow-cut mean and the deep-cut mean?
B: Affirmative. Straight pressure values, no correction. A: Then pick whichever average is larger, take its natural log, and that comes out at 1.87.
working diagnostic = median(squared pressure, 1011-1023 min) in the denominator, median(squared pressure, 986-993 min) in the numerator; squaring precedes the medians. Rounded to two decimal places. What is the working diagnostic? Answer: 0.18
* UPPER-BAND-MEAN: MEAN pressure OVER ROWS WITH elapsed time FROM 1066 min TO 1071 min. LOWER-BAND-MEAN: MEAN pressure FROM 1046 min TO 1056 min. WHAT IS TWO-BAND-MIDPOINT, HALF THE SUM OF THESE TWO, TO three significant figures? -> 5.91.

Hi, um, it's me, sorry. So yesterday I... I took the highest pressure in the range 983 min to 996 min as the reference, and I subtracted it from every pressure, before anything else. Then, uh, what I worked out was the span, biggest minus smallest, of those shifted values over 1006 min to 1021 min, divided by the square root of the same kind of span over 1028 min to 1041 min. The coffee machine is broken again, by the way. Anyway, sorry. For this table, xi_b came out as 1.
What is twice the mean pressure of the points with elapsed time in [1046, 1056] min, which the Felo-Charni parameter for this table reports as 11.8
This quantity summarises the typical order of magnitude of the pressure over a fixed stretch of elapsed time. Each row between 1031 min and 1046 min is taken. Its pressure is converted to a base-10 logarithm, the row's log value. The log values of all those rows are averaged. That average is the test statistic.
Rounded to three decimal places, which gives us 0.771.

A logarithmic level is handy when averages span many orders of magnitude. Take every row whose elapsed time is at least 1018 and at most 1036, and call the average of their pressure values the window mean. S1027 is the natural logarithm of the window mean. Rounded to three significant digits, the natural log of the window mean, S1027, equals 1.83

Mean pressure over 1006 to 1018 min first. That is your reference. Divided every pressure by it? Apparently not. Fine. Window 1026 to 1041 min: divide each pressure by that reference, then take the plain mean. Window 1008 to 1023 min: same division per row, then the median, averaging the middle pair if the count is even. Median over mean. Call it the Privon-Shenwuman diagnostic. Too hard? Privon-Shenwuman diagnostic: 1.07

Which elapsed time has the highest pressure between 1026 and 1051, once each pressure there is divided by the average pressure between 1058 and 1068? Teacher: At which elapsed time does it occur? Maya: 1027.0 min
